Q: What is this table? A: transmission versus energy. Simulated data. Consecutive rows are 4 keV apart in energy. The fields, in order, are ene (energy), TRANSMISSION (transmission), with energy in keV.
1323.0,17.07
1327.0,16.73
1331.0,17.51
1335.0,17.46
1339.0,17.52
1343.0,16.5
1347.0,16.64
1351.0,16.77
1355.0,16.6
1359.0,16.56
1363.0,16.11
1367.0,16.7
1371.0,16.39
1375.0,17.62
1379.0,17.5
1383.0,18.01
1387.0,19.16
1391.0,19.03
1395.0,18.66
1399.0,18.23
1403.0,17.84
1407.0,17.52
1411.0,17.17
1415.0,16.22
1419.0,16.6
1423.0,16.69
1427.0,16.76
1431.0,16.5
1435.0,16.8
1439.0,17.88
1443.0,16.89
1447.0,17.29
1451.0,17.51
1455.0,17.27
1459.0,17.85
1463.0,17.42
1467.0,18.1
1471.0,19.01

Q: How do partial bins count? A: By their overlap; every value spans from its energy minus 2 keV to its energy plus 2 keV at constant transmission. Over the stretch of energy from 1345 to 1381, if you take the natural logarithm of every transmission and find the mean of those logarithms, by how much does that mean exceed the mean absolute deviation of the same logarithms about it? 2.80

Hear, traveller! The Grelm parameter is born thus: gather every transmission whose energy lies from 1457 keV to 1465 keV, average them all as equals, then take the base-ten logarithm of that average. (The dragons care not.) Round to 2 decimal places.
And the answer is 1.25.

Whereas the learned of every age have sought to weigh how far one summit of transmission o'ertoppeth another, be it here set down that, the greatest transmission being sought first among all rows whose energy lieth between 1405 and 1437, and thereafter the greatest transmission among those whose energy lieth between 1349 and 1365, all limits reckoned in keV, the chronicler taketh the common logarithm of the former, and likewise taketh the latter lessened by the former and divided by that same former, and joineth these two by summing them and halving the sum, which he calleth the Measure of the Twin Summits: 0.600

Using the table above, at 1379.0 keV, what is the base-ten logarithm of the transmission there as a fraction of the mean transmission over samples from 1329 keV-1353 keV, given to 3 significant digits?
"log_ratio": 0.0109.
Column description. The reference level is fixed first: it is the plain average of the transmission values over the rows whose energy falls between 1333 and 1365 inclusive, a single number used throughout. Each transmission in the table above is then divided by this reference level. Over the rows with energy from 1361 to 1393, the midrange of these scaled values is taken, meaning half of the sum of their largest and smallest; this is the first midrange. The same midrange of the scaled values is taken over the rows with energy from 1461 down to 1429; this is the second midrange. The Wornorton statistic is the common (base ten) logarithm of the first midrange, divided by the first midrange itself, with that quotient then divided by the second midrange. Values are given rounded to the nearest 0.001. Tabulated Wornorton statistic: 0.020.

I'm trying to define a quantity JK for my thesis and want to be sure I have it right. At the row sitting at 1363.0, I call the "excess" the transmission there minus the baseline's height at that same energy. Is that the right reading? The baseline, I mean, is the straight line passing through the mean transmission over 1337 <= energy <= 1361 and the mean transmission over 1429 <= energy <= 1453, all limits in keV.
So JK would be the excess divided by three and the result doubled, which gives -0.5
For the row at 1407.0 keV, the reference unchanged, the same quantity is 0.3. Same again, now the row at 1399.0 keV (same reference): 0.8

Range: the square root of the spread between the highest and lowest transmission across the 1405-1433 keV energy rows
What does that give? 1.14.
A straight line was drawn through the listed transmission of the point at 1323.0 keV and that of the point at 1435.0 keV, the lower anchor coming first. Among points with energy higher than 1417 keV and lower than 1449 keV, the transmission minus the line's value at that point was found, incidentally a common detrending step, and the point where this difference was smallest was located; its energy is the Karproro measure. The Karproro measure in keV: 1431.0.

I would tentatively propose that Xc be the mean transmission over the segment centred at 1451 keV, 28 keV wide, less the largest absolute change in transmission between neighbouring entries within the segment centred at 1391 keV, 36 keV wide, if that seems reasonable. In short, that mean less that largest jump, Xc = 16.3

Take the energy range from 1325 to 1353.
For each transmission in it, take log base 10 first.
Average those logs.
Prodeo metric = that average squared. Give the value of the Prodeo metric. 1.51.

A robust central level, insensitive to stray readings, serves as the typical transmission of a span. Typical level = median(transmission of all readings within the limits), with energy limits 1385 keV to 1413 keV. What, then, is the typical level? 18.2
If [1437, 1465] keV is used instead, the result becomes 17.4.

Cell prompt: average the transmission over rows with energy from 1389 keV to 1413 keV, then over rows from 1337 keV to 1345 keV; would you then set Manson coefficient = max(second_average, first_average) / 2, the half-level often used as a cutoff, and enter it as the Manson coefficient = 9.04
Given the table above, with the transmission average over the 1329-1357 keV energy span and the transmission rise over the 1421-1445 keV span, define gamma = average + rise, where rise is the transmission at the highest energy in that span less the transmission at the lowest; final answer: 17.2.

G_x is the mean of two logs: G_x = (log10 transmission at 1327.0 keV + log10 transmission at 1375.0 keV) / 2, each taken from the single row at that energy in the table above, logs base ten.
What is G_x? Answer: 1.23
